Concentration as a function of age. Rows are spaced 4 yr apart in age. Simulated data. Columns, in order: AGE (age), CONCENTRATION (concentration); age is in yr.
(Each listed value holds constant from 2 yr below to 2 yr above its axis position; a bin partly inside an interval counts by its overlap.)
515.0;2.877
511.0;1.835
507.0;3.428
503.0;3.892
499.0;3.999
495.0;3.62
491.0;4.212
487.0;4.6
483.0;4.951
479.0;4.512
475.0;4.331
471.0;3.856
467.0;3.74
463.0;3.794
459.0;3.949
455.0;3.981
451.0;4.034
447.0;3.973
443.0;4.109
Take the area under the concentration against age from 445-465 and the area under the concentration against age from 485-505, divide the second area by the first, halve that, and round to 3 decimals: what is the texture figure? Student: 0.515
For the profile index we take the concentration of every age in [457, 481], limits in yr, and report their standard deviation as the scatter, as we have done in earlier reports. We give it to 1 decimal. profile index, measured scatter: 0.3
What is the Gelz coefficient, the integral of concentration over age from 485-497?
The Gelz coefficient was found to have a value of 50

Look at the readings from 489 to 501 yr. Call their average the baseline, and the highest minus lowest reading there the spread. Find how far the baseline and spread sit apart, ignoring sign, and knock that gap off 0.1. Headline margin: -3.3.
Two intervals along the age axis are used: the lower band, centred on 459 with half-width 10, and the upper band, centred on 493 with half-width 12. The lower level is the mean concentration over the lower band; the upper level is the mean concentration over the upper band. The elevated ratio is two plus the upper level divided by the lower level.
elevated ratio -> 3.08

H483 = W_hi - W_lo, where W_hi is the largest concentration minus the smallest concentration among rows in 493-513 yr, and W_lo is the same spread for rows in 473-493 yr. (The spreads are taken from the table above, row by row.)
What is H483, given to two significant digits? 1.4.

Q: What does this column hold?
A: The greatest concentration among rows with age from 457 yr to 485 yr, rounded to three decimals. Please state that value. 4.951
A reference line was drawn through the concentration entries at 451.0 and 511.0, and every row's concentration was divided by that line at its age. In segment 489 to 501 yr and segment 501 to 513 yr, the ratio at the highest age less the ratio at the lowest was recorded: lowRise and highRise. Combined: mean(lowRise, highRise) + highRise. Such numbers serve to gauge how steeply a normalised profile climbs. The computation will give -1.2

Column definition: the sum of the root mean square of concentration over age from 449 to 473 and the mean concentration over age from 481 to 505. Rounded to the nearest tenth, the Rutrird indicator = 8.1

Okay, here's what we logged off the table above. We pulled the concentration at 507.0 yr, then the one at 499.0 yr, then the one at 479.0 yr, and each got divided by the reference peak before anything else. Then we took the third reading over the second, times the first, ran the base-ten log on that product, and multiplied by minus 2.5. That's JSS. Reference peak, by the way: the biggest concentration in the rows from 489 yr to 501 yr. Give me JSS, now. 0.09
